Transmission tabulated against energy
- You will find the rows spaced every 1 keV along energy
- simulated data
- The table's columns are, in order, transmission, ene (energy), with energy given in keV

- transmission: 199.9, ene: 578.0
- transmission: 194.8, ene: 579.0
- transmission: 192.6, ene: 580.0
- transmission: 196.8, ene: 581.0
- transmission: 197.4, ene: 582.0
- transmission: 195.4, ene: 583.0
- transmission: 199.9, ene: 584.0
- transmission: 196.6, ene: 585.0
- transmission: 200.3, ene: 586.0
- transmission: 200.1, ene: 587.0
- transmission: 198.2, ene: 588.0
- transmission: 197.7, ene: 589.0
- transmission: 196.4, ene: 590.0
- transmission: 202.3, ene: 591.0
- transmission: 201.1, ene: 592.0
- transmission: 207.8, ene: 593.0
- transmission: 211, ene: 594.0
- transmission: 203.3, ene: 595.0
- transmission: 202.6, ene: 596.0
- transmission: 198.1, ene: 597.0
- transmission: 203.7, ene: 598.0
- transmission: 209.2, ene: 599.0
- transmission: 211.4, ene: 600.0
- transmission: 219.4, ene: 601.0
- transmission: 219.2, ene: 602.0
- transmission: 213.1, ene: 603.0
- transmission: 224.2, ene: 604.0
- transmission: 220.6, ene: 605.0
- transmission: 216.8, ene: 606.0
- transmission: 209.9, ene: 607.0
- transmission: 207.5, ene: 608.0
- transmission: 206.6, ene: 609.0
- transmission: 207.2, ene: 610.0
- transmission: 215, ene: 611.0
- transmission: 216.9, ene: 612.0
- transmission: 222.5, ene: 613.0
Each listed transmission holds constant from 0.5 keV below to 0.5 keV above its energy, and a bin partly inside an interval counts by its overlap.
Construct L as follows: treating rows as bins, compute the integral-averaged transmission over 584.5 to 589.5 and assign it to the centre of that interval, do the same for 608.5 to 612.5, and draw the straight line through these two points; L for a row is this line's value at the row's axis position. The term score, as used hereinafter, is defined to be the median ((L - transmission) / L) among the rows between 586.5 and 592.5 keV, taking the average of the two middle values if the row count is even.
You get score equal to 0.003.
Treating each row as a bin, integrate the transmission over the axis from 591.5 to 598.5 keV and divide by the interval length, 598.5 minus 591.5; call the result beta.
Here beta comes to 204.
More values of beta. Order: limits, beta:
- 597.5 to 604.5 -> 214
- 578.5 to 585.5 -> 196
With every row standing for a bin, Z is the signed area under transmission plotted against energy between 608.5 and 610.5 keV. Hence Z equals 414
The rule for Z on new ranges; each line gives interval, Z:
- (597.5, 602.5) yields 1063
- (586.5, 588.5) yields 398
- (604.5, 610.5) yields 1269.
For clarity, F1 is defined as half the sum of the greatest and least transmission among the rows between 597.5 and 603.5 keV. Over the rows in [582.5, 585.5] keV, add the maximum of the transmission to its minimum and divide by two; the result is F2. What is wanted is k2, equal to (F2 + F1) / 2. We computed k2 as 205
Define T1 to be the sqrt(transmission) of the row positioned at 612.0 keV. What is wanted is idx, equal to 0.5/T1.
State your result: 0.0340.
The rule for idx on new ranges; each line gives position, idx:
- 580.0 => 0.0360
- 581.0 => 0.0356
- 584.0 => 0.0354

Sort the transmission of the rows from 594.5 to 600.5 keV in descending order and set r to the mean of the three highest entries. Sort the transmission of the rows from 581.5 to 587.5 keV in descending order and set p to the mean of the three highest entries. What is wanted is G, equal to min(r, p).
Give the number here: 200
